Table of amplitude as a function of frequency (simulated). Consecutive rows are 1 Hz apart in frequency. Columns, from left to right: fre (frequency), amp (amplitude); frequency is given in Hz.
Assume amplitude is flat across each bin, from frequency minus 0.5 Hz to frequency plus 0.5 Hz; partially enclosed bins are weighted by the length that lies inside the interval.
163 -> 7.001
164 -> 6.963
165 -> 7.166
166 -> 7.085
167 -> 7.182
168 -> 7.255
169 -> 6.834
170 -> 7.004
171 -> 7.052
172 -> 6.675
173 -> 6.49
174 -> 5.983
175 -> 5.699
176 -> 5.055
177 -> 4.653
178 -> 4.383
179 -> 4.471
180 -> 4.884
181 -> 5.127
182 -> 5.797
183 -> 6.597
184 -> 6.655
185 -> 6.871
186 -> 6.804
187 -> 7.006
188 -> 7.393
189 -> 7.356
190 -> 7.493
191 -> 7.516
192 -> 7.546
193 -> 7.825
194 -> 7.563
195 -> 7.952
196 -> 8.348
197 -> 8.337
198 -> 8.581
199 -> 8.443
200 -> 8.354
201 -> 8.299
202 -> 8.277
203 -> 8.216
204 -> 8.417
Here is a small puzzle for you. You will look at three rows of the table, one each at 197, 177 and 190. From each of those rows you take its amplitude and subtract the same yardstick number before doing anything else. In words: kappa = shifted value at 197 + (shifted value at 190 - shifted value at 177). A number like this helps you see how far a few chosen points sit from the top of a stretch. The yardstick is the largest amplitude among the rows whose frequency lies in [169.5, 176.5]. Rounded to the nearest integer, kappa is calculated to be 4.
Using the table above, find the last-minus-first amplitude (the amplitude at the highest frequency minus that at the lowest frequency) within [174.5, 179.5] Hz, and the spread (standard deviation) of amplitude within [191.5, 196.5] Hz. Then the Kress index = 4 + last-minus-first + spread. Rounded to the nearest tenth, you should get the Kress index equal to 3.1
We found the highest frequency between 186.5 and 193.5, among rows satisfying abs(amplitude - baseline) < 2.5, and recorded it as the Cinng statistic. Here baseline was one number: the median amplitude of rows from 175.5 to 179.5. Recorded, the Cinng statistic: 187 Hz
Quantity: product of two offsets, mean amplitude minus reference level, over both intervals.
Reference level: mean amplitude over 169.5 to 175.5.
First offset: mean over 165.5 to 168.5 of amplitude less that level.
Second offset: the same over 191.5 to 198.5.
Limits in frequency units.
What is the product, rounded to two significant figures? 1.1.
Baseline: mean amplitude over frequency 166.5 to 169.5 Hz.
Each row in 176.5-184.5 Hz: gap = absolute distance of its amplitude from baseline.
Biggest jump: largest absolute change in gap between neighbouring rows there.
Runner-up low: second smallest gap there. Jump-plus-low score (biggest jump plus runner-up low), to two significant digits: 1.3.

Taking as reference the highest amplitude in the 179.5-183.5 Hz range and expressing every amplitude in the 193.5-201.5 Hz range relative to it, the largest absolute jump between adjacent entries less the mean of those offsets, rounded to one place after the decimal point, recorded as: -1.2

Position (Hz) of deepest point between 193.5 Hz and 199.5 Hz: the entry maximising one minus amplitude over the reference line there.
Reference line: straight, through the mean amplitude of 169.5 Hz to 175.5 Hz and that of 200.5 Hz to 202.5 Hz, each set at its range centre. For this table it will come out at 194 Hz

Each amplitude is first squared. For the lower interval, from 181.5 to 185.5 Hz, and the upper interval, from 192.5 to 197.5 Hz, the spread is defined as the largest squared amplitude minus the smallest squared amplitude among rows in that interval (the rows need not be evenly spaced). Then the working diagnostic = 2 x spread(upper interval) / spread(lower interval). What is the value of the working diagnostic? 1.8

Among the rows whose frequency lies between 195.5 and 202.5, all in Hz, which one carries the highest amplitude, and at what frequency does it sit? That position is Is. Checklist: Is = 198 Hz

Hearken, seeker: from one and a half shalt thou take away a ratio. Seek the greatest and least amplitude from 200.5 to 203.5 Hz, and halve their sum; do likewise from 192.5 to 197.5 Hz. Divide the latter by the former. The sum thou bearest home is 0.537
